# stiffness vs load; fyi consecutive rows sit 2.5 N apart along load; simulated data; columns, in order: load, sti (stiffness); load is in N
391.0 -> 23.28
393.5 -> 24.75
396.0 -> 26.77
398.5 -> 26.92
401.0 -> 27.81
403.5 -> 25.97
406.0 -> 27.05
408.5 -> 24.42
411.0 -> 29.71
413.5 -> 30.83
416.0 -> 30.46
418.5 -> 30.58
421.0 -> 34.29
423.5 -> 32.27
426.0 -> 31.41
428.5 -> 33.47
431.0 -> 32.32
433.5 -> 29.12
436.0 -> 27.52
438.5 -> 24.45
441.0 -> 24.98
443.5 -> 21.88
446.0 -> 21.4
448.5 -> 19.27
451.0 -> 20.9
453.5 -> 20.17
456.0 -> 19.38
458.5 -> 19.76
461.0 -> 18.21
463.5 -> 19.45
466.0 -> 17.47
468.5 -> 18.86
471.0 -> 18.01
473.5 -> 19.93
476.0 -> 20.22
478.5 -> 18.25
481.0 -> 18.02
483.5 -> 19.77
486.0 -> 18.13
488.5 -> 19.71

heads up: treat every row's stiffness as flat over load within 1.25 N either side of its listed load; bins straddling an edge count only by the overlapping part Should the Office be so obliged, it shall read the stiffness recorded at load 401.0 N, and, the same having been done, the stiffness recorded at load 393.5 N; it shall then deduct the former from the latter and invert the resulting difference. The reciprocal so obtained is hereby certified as -0.3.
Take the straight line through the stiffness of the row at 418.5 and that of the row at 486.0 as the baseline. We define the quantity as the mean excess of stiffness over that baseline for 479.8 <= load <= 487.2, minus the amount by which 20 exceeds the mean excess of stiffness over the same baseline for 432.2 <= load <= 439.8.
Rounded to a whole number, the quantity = -20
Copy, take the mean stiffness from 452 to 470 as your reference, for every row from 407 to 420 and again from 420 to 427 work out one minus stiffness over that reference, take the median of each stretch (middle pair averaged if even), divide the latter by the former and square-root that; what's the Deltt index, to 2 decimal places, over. 1.08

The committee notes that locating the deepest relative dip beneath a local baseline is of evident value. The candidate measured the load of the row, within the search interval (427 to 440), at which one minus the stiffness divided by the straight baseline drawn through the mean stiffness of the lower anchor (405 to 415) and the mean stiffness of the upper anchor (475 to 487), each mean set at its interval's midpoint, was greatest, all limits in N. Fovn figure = 438.5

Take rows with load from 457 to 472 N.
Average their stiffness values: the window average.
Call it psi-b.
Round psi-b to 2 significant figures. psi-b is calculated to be 19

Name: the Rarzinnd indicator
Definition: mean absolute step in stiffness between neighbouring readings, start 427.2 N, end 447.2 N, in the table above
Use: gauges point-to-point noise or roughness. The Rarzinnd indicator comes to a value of 1.9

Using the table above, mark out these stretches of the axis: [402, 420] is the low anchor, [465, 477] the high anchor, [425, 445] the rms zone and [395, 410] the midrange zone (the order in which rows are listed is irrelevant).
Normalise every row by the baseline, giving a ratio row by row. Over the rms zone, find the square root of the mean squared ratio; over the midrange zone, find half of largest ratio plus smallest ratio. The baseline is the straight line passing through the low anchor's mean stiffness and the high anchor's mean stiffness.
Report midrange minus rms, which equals -0.3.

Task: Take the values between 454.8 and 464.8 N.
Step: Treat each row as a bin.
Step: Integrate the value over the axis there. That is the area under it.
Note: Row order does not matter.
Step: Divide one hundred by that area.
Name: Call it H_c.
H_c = 0.52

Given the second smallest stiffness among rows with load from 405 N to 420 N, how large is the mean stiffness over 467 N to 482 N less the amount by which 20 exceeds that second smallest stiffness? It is 26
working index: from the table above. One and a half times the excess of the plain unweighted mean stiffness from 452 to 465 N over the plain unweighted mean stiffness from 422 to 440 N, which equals -16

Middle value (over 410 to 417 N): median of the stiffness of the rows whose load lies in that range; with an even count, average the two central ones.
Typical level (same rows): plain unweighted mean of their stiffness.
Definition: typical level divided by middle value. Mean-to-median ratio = 1.00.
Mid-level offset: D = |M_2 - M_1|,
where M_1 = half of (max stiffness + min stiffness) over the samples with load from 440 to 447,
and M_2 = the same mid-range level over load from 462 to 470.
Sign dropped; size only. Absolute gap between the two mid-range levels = 4.7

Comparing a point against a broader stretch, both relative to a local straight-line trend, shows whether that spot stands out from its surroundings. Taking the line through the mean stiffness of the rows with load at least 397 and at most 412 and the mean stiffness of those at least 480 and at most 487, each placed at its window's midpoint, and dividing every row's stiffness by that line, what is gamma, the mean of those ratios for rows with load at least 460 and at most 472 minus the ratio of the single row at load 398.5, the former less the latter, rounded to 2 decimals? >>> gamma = -0.08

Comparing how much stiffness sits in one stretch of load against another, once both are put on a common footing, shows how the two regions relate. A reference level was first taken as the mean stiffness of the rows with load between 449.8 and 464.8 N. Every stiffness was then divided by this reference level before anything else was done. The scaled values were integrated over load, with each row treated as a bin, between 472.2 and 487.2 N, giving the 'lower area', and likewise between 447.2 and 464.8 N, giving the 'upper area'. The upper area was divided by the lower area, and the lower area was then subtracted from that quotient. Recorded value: -13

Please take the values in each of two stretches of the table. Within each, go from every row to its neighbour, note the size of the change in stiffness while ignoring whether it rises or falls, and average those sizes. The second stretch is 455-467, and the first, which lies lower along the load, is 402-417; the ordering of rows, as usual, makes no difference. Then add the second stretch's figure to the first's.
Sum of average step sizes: 3.39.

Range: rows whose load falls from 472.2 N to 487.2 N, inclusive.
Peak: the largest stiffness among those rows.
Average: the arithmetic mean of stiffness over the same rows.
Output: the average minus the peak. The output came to -1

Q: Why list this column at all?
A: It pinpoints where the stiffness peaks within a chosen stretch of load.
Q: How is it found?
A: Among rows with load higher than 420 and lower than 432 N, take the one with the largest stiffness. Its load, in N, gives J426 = 421.0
